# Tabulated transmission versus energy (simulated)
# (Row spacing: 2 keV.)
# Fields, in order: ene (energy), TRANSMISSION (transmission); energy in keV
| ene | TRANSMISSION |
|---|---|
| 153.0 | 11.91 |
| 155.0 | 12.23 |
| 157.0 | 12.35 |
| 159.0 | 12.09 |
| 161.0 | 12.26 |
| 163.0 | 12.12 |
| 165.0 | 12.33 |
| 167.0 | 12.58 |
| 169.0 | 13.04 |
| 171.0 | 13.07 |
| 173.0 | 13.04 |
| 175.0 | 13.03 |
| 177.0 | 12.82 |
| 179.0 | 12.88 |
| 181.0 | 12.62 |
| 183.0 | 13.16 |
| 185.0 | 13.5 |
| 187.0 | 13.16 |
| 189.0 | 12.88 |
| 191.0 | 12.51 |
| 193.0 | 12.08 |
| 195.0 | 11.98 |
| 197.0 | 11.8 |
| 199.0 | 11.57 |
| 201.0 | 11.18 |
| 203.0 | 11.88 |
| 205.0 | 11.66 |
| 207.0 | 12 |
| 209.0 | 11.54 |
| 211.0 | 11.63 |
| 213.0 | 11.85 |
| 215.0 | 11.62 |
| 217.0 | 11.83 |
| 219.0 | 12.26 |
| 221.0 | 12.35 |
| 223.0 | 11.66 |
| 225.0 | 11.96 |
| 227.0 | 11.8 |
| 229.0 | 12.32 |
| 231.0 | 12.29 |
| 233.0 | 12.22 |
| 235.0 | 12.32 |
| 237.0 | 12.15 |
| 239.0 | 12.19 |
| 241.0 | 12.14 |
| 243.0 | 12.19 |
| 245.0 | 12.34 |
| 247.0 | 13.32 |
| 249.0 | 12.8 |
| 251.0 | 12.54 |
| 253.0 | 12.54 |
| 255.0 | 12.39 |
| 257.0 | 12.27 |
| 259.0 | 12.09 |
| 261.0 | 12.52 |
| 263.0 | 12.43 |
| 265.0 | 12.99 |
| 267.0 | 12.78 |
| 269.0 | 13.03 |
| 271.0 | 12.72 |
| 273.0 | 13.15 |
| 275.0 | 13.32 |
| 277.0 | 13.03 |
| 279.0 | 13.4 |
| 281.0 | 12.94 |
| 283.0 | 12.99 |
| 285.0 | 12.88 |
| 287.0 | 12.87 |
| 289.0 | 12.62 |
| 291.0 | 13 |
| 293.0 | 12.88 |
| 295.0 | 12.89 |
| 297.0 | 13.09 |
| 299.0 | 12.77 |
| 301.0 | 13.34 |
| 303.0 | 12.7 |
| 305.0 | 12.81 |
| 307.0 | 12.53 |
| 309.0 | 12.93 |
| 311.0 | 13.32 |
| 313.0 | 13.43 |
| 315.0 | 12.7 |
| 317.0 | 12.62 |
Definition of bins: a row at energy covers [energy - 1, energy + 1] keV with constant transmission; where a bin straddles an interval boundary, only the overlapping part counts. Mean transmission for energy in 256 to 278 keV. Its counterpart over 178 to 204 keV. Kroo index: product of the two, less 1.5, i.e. 157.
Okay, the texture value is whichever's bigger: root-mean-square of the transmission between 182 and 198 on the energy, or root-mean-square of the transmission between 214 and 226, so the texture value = 12.6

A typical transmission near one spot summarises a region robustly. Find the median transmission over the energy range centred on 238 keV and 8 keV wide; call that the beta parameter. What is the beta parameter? 12.2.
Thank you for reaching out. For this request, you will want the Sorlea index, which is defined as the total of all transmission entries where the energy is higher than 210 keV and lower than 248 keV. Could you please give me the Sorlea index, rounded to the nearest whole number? 230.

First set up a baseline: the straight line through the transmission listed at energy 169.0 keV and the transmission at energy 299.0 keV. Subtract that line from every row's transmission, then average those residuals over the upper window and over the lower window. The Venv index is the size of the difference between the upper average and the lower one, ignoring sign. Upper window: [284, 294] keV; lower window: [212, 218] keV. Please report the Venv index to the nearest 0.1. 1.2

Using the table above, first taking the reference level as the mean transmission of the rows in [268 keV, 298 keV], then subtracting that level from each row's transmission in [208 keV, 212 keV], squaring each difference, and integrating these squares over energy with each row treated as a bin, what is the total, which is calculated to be 8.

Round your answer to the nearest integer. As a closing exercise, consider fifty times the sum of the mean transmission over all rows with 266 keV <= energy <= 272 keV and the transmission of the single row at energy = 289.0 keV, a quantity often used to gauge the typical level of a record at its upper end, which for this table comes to 1273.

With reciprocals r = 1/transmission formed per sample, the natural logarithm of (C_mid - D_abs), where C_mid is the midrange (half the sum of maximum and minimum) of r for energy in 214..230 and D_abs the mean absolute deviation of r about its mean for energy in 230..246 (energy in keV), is -2.49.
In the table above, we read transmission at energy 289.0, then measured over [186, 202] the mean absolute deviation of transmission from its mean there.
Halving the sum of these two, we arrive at 6.6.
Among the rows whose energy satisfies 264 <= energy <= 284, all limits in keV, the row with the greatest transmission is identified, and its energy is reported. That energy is 279.0 keV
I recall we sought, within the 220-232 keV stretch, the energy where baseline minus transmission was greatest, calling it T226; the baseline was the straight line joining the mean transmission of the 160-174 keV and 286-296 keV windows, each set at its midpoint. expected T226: 223.0 keV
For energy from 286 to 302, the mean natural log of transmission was 2.56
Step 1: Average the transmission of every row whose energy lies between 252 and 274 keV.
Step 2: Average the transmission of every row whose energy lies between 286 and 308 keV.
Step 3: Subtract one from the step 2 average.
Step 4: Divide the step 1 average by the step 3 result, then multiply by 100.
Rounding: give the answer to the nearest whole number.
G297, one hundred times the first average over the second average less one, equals 106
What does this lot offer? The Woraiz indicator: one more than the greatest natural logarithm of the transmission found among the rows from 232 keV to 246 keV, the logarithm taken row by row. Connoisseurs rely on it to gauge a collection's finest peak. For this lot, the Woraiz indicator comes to 3.51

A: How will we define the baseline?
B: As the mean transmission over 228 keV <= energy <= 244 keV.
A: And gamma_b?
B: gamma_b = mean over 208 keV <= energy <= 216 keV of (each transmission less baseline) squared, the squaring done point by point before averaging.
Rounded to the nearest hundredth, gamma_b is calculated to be 0.34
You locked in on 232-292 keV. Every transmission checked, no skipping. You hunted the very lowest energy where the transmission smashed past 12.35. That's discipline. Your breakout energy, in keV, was 247.0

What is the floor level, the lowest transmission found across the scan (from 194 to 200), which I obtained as 11.57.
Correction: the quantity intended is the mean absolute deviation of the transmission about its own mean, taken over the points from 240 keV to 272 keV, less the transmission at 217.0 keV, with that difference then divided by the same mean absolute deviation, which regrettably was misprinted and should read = -41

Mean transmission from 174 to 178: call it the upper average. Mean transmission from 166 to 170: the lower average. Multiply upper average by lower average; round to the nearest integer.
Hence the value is 166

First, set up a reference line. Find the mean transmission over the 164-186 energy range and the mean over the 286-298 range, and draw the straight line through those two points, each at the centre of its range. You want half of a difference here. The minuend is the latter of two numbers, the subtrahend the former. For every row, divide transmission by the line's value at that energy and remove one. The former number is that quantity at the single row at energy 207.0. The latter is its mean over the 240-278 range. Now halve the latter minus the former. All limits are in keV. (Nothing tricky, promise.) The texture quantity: 0.026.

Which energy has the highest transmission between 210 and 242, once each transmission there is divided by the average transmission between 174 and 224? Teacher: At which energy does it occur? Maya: 221.0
